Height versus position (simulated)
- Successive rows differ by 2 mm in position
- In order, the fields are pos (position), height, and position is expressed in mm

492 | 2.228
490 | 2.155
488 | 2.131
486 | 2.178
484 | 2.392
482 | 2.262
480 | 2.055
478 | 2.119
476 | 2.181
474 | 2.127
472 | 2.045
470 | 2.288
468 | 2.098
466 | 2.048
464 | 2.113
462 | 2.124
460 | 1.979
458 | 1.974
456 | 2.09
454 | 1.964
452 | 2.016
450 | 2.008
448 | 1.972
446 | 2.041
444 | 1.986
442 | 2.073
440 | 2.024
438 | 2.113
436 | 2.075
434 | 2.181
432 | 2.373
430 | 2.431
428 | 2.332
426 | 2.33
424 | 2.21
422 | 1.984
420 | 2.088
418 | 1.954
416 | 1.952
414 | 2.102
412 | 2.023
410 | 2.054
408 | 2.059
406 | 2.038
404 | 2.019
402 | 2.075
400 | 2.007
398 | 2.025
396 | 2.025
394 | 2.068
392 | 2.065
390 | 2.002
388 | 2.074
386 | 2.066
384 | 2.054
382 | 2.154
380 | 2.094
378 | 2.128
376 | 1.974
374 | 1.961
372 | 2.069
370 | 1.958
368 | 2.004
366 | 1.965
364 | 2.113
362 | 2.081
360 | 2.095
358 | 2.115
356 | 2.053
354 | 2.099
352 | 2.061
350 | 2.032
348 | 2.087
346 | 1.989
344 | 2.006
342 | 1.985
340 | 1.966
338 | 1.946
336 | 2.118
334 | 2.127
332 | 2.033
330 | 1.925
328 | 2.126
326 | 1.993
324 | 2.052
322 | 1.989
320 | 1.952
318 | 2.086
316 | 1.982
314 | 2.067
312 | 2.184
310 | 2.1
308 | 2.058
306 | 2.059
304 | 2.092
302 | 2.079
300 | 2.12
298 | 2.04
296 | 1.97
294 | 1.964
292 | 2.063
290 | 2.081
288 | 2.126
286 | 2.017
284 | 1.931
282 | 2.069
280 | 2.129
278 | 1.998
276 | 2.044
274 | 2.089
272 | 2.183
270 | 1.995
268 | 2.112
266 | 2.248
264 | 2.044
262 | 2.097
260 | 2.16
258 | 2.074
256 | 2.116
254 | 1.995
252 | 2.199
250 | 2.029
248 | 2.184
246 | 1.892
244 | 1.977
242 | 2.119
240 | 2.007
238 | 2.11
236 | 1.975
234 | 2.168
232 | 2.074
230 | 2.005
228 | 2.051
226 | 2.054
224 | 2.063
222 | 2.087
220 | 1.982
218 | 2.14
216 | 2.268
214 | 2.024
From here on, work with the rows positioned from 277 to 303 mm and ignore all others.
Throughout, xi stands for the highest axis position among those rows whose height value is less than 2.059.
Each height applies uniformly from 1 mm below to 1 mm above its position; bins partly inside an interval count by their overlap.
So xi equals 298 mm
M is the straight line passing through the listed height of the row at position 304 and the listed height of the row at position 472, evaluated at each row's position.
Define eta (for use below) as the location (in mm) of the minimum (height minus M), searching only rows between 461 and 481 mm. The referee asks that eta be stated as 472 mm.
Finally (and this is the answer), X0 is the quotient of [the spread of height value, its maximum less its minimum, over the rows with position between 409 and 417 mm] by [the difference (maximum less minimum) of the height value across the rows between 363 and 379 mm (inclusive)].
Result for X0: 0.9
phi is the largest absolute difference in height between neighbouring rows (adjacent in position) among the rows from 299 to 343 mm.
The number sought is 0.201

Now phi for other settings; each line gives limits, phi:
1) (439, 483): 0.243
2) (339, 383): 0.154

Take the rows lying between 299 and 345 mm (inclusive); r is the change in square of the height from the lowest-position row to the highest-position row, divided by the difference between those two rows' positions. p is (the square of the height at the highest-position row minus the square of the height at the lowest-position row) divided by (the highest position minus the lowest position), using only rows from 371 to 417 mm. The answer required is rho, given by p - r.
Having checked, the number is 0.000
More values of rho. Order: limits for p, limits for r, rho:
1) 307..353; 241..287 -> 0.010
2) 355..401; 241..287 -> 0.005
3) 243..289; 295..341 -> 0.014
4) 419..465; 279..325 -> 0.010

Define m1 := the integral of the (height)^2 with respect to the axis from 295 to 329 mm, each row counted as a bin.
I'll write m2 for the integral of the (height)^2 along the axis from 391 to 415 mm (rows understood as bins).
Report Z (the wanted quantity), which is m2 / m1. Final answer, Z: 0.7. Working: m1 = 144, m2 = 101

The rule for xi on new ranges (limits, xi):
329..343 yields 342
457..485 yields 480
